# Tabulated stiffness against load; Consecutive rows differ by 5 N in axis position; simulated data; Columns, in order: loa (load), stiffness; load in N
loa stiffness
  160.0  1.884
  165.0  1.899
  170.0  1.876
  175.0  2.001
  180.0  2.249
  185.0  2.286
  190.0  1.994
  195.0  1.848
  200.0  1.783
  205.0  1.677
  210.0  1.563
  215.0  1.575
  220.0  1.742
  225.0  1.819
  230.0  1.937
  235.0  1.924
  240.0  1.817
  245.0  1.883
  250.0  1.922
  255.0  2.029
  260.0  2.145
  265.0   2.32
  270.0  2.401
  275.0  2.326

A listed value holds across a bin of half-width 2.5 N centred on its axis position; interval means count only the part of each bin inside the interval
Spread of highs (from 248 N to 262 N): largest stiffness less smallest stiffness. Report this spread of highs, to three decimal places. 0.223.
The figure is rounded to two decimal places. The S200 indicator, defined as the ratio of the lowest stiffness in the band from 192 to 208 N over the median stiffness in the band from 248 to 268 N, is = 0.80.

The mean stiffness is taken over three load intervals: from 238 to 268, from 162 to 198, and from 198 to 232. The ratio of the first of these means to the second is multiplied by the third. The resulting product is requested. 1.73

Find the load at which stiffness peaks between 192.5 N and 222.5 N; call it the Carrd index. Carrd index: 195.0 N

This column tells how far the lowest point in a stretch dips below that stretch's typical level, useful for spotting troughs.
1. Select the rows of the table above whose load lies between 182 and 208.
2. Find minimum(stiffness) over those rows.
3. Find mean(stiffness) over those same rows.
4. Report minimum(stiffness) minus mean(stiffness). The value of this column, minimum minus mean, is -0.24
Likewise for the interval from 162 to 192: -0.17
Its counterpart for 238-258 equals -0.10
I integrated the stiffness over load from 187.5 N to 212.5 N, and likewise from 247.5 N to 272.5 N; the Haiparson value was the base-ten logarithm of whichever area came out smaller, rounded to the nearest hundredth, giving 1.65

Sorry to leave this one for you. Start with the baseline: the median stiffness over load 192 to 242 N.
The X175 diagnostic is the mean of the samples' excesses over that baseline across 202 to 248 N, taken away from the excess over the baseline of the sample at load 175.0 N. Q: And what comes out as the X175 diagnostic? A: 0.23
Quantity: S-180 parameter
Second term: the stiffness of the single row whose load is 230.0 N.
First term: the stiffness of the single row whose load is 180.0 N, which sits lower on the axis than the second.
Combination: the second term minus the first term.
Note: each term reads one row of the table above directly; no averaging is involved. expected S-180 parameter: -0.31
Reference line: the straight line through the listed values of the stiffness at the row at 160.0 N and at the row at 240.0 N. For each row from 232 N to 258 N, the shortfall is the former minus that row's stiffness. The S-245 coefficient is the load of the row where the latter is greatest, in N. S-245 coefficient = 240.0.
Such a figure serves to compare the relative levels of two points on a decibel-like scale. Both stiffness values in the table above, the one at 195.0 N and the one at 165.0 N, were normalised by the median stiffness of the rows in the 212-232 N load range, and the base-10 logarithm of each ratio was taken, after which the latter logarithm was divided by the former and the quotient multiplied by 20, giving 35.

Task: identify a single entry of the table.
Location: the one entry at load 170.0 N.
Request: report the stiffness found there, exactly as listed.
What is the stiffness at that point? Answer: 1.876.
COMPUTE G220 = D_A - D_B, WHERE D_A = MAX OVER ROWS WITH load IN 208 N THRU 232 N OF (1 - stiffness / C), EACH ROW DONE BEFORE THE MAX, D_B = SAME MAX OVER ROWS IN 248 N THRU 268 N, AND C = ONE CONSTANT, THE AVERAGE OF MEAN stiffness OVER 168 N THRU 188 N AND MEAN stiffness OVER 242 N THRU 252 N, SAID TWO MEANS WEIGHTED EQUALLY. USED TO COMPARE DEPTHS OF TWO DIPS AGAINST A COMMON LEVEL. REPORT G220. 0.18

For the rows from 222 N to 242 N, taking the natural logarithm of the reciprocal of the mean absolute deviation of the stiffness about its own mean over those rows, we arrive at 2.9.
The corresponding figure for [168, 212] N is 1.7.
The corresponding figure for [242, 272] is 1.8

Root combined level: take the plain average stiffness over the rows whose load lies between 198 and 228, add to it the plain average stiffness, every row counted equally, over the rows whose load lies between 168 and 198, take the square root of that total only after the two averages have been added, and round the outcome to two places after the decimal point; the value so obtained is 1.93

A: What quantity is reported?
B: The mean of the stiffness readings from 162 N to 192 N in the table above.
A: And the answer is 2.05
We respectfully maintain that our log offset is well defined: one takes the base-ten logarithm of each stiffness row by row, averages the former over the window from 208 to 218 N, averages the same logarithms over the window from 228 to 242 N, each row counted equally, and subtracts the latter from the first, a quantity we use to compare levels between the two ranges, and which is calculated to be -0.08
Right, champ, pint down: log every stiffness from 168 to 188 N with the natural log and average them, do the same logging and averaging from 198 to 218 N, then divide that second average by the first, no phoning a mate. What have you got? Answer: 0.67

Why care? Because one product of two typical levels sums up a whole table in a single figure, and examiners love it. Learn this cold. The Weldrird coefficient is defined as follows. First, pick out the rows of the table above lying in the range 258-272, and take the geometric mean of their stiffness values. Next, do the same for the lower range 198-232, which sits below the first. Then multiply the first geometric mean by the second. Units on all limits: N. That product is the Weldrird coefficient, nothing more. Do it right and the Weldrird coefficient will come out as 3.9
